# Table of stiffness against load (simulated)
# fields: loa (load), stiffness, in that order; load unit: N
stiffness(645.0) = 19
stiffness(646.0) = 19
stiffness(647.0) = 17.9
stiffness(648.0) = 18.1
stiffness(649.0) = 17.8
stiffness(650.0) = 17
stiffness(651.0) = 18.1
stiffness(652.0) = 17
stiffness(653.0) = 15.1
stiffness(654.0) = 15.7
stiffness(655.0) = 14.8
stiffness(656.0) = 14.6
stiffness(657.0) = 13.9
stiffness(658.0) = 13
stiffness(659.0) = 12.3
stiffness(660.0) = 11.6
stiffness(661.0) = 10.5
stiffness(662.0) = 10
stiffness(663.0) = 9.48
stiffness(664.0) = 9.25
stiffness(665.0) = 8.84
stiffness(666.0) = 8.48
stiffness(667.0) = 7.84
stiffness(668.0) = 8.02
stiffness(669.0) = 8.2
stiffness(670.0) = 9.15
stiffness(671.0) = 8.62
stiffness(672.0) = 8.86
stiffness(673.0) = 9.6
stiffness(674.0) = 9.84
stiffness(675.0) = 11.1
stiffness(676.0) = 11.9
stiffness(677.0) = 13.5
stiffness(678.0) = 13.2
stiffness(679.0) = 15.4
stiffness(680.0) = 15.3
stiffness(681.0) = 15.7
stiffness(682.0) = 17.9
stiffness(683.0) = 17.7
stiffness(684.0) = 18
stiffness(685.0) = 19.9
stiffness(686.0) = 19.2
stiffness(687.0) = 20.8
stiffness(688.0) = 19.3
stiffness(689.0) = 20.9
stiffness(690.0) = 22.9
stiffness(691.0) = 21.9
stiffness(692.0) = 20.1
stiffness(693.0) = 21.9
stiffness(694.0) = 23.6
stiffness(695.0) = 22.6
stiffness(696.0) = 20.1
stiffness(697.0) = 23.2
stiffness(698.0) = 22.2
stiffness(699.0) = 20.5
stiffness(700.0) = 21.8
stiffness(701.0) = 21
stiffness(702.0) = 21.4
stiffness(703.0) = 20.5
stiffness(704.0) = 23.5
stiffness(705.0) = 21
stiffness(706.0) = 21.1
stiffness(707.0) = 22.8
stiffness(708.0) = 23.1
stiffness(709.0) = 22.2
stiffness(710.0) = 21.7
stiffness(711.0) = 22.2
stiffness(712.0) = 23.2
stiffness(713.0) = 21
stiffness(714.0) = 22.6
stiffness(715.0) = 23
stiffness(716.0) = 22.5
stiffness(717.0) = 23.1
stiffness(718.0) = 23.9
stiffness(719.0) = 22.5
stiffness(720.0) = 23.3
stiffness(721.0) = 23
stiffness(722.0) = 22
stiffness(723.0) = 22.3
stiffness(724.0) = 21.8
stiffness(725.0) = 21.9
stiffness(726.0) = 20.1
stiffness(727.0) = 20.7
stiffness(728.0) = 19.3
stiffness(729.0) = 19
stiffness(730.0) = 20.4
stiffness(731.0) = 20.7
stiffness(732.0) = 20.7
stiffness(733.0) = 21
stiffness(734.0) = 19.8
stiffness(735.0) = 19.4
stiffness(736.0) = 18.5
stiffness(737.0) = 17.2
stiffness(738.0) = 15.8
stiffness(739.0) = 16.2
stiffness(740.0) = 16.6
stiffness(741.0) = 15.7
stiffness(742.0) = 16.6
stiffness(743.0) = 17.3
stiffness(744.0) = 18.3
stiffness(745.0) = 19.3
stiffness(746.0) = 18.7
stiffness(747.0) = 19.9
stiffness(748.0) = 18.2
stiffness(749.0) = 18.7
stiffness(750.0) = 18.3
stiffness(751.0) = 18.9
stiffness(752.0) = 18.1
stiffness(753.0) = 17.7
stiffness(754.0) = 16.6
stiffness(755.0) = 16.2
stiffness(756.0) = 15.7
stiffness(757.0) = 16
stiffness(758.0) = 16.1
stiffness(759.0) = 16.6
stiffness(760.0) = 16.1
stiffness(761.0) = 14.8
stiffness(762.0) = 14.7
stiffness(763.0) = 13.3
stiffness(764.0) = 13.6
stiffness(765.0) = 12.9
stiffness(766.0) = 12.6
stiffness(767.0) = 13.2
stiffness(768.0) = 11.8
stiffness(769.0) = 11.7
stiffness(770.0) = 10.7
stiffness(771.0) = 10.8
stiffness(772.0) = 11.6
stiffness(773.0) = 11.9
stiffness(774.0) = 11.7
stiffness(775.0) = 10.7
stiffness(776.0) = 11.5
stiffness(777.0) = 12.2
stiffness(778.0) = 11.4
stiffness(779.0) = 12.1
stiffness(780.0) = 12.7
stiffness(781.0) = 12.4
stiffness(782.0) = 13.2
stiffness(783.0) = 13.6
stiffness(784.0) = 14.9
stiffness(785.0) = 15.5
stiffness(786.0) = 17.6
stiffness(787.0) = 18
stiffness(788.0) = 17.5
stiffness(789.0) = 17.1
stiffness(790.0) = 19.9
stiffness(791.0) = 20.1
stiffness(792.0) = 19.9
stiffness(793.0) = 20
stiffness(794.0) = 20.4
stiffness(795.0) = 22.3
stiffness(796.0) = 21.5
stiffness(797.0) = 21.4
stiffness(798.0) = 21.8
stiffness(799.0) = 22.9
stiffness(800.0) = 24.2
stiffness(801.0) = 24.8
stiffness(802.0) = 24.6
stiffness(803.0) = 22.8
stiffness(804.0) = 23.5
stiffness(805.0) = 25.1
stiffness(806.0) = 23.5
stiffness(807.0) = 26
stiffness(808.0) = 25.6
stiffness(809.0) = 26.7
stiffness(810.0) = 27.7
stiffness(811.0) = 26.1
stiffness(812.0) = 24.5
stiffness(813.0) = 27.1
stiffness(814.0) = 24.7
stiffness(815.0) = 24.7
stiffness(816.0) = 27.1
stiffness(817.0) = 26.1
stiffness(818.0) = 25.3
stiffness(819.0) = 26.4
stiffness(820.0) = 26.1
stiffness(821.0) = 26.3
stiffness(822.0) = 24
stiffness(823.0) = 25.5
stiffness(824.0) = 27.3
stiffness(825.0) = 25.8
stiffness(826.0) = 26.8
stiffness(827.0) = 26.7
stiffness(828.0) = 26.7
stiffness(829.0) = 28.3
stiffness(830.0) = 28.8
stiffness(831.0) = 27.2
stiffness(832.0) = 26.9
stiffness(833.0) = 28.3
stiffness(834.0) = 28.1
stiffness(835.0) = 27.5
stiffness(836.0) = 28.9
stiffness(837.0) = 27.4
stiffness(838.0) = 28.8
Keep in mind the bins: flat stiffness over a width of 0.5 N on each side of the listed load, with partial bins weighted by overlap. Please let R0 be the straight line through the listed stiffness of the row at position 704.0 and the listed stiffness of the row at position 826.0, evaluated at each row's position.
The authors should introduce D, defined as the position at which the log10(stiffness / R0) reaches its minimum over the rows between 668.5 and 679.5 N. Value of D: 669.0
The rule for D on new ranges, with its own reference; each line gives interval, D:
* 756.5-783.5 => 775.0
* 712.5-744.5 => 741.0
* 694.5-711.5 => 696.0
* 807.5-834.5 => 822.0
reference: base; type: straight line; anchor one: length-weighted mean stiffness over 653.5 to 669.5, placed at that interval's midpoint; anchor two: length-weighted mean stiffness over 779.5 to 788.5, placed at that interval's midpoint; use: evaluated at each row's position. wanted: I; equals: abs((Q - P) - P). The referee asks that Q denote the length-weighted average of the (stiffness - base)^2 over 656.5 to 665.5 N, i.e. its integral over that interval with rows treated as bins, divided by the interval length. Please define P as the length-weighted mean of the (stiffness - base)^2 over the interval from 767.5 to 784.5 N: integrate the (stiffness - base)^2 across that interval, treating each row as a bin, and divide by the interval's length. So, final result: 14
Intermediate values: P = 8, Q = 3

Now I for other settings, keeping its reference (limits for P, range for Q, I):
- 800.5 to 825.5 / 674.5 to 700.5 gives 123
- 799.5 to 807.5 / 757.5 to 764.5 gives 149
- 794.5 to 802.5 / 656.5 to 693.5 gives 87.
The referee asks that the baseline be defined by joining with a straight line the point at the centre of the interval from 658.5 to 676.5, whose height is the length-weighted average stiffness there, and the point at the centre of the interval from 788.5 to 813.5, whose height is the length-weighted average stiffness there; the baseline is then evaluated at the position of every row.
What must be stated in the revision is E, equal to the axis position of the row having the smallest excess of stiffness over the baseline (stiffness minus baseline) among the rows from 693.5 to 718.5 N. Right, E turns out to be 713.0 N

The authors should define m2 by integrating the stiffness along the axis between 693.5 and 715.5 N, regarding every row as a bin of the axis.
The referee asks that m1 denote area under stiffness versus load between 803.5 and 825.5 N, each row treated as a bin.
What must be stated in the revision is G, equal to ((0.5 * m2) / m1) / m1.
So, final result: 0.0008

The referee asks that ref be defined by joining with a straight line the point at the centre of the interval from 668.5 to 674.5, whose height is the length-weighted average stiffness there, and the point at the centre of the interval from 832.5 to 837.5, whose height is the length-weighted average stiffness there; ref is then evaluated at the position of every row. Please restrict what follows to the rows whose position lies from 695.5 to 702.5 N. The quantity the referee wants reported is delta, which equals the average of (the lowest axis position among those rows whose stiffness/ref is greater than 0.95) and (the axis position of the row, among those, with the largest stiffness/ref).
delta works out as 696.5 N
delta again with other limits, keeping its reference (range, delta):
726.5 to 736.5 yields 727.0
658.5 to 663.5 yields 659.0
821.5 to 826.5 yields 823.5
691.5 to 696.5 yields 693.0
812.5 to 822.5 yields 813.0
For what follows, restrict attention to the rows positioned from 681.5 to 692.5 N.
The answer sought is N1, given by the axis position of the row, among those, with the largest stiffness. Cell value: 690.0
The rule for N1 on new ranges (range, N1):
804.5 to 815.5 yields 810.0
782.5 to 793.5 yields 791.0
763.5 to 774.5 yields 764.0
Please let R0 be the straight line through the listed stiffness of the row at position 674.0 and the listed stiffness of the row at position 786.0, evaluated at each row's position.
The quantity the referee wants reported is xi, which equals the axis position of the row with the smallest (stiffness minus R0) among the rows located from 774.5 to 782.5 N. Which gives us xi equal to 775.0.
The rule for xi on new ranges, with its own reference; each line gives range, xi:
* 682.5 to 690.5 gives 683.0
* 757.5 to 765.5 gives 765.0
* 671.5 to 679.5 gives 672.0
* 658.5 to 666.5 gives 666.0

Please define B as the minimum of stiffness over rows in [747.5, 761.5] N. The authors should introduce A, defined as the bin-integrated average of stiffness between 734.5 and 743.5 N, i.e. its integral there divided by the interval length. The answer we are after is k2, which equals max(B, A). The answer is 17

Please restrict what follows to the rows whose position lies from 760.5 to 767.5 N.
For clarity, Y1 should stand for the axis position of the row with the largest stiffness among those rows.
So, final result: 761.0 N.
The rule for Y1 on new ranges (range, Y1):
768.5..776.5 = 773.0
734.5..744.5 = 735.0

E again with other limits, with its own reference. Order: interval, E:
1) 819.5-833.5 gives 822.0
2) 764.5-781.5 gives 775.0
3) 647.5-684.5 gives 667.0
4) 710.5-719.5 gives 713.0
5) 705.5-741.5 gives 741.0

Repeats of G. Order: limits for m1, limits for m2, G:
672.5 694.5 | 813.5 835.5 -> 0.0020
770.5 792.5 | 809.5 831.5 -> 0.0029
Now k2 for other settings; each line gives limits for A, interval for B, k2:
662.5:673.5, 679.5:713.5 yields 15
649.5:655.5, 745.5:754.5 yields 17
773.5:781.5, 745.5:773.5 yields 12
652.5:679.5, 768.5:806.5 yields 11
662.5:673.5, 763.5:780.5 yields 11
